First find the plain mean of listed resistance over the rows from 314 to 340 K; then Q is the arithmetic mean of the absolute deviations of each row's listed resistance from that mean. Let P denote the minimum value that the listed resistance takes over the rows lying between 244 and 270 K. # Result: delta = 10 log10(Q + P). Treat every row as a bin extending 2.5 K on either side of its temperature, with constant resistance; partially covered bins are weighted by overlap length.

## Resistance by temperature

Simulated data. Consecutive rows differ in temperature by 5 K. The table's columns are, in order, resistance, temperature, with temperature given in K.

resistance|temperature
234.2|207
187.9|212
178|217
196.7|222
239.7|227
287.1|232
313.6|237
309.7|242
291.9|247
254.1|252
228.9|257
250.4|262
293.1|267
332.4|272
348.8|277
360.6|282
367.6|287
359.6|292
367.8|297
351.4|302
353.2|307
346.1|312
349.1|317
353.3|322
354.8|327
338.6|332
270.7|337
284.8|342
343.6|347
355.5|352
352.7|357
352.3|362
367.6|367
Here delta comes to 24.0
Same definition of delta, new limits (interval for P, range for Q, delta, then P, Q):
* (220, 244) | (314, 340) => 23.5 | 196.7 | 25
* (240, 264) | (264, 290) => 24.0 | 228.9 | 22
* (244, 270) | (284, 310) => 23.7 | 228.9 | 6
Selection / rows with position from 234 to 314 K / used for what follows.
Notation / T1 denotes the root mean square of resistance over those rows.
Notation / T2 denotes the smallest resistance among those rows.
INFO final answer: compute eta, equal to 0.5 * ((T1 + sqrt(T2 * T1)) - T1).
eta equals 136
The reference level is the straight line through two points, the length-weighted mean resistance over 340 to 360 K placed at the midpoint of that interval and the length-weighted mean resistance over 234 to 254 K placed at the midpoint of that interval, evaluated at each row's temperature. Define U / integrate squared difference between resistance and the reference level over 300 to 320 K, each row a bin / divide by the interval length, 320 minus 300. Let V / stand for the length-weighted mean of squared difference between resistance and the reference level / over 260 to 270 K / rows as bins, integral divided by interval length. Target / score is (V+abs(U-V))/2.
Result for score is 740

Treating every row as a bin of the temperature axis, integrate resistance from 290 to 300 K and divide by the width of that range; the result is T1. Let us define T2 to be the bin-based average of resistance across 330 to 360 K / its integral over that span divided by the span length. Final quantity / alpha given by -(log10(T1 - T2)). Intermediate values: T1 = 363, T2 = 325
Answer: -1.6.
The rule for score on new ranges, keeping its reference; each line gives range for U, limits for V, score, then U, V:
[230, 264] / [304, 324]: 714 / 1429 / 857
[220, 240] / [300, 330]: 1206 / 2412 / 882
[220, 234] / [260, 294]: 1621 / 3242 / 1896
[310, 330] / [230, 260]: 920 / 731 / 1286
